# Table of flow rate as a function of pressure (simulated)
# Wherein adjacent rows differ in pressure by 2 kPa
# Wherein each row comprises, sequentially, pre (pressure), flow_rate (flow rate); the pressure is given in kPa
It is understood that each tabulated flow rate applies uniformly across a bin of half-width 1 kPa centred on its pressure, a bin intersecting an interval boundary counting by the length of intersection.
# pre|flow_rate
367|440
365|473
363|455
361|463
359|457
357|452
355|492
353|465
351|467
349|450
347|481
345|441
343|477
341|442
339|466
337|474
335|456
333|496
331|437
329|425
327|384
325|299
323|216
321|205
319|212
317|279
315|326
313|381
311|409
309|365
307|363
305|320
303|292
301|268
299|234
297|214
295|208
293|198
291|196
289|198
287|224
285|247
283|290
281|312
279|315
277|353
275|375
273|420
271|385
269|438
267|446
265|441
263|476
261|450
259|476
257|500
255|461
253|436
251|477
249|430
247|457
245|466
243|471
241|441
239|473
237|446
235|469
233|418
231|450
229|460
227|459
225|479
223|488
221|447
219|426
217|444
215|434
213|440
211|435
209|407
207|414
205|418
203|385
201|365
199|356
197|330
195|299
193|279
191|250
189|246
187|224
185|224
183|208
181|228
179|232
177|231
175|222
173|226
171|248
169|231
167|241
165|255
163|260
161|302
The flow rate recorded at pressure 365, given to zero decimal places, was 473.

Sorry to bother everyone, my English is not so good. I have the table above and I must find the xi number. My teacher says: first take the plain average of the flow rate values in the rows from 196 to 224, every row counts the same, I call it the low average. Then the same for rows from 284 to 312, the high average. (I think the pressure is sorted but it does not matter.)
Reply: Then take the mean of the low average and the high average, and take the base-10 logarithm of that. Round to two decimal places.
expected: 2.53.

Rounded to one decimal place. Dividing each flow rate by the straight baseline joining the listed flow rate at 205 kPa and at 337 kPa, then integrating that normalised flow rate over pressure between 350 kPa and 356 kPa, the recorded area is 5.9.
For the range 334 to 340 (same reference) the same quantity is 5.9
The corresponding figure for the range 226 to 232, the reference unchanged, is 6.4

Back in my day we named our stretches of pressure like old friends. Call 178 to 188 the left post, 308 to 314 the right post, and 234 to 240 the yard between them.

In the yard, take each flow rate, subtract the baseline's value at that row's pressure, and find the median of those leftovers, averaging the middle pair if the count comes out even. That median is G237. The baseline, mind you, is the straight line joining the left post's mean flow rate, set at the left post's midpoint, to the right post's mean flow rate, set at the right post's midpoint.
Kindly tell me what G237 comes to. 179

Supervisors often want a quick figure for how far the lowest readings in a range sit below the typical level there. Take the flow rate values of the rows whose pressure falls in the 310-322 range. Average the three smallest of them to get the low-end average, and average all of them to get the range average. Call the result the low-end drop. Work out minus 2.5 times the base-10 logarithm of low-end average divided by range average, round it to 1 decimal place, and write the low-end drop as 0.3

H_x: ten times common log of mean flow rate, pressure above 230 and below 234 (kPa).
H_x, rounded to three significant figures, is 26.4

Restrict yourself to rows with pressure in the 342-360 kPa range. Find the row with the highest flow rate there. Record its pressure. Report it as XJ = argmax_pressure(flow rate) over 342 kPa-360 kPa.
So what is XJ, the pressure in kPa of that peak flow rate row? 355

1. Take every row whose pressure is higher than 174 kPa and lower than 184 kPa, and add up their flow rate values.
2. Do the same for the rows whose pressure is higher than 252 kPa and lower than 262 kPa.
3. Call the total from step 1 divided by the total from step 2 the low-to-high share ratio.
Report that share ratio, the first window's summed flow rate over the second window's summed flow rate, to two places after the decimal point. 0.48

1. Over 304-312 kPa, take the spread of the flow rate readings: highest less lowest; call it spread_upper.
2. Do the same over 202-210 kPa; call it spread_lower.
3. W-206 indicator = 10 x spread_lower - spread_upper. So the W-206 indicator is 241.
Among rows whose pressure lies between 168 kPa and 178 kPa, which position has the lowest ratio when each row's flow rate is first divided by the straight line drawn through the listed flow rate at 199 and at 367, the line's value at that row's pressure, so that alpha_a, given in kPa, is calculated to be 175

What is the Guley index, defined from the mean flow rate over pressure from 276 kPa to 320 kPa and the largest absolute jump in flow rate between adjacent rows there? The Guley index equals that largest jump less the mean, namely -215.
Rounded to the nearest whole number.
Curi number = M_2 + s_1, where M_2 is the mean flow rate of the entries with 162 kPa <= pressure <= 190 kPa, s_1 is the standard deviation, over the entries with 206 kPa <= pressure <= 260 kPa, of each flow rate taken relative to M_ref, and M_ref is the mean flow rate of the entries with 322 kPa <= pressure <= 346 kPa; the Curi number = 257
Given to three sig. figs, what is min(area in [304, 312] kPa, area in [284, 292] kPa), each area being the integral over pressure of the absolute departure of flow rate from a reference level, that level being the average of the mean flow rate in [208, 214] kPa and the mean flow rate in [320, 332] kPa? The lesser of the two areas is 232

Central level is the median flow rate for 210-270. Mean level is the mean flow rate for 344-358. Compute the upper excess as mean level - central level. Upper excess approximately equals 14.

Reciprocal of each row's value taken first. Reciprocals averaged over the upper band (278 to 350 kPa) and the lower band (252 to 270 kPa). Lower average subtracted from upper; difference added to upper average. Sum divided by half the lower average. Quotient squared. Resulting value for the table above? 16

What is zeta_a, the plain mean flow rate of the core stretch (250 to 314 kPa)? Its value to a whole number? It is 349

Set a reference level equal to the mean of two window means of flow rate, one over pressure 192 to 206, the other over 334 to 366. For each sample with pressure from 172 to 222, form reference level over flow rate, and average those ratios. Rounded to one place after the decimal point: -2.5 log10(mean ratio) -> -0.3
